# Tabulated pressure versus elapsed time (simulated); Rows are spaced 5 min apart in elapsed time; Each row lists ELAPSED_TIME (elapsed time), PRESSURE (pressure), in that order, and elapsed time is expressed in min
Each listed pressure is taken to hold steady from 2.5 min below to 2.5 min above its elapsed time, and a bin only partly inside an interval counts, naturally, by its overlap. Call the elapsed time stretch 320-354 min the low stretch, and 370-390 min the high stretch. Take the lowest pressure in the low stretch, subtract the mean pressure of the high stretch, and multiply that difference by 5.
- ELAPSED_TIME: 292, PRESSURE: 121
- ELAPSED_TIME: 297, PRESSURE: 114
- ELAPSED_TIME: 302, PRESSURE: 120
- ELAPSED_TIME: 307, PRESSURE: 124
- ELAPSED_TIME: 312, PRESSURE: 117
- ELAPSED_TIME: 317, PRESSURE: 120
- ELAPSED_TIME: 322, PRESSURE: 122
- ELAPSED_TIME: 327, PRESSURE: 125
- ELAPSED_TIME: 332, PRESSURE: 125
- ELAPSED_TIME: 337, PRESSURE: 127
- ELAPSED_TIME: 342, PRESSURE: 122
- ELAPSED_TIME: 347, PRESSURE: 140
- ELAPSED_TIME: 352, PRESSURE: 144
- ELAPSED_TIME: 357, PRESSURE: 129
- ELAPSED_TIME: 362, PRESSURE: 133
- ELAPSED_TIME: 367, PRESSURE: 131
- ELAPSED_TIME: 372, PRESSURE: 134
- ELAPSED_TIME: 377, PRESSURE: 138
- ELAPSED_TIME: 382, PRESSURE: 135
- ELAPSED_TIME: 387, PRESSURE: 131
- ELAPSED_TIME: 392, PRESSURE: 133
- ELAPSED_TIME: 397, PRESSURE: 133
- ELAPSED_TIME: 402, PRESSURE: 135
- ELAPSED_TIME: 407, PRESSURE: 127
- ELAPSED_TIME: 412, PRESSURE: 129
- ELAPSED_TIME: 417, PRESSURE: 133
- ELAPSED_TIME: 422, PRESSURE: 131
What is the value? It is -62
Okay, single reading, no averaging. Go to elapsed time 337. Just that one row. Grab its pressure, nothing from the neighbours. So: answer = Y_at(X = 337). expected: 127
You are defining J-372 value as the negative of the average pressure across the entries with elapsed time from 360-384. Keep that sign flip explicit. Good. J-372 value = -134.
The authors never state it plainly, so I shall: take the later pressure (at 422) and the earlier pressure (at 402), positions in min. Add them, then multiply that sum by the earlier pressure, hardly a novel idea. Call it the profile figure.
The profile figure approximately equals 35910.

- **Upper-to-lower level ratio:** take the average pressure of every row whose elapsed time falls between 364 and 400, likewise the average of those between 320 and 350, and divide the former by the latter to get 1.05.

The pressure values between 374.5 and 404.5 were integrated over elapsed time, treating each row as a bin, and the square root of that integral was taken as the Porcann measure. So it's 63.4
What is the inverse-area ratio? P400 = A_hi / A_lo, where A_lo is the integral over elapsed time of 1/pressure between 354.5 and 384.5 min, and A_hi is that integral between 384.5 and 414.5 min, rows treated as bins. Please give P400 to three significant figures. 1.02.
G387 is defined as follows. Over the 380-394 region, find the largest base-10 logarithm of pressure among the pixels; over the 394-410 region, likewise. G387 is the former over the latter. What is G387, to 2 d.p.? 1.00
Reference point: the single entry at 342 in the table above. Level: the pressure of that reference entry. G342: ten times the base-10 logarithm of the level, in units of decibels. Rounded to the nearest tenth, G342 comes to 20.9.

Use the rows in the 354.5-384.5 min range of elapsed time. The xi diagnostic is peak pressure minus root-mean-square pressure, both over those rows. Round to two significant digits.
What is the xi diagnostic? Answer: 4.6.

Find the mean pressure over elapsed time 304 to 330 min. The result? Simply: 122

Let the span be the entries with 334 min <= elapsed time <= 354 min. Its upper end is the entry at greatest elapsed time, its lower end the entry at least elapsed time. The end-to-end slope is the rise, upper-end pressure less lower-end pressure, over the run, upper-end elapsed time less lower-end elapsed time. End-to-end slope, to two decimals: 1.13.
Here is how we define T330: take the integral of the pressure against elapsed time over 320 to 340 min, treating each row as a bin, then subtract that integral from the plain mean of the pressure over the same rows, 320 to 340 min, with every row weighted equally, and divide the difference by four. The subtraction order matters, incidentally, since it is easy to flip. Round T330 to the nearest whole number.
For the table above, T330 -593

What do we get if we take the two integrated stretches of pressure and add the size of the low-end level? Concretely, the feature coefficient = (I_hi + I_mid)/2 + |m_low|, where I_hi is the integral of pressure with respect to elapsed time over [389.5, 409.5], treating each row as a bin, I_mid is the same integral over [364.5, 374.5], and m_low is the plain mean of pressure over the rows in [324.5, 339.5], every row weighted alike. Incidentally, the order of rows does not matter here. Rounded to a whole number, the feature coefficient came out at 2108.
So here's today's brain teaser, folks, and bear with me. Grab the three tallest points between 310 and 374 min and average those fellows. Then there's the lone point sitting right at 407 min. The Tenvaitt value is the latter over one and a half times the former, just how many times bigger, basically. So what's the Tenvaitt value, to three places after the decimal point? 0.608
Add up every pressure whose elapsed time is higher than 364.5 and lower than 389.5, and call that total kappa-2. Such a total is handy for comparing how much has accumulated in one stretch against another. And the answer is 669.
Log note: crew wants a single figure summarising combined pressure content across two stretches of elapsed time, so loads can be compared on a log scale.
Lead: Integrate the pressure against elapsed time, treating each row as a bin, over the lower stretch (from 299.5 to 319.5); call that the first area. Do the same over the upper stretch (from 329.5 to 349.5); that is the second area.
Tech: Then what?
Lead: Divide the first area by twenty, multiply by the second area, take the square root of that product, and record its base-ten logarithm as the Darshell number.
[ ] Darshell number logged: 2.75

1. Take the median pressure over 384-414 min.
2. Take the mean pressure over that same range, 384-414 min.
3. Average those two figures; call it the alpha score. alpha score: 132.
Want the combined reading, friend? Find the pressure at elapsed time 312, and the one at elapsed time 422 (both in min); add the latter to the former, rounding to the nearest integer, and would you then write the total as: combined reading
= 248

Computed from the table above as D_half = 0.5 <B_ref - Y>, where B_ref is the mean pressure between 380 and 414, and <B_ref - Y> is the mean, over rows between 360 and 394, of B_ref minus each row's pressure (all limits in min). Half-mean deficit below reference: -1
